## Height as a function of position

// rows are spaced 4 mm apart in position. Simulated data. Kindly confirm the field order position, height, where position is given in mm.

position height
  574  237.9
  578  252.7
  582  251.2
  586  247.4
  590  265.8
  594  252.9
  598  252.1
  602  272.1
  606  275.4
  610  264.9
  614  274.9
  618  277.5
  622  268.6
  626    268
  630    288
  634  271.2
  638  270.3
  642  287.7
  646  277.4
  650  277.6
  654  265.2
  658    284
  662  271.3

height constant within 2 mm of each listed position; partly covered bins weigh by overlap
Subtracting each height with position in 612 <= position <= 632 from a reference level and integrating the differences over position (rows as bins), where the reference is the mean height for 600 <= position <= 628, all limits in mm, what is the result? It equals -75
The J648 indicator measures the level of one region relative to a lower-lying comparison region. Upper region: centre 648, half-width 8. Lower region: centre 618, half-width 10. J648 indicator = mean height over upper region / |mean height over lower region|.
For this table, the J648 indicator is 1.02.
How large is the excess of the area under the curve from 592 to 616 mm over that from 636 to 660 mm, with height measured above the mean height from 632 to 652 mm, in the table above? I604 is -280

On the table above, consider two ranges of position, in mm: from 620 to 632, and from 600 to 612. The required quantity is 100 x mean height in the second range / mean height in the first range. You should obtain 98.5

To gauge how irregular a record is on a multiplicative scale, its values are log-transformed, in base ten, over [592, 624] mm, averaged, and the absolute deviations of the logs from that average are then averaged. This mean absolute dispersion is 0.0131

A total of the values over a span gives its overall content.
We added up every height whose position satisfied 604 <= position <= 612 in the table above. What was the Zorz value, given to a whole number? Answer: 540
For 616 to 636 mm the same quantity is 1373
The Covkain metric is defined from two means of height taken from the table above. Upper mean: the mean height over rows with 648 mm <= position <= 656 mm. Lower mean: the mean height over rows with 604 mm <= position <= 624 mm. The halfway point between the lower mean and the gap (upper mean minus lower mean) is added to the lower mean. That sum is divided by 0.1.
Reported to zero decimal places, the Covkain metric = 4080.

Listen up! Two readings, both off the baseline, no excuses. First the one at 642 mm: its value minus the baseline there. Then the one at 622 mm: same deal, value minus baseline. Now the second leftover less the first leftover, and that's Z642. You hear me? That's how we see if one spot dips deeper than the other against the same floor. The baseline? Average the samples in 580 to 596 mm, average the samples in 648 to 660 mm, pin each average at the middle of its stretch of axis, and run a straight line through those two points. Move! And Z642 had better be -13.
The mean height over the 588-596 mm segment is 259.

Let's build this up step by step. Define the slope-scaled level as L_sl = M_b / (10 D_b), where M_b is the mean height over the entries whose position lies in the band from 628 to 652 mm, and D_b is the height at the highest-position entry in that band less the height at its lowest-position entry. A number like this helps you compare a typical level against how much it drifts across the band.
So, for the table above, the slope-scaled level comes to -3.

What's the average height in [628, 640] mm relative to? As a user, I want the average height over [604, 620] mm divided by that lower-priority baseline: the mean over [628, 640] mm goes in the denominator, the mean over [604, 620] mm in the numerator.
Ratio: 0.988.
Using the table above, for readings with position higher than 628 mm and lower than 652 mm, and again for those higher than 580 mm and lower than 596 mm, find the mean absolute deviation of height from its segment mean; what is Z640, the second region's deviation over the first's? 0.94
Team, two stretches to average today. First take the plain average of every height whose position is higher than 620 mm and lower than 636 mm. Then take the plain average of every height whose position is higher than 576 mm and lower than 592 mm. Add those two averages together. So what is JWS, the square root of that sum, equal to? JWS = 23.0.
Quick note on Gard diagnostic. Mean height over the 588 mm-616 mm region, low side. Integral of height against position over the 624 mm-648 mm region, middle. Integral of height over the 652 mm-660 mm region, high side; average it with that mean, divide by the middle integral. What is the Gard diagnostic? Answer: 0.19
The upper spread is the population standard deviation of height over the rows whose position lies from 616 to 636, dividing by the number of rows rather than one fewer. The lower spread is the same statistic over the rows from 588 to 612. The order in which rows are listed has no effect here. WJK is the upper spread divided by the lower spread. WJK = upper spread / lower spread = 0.85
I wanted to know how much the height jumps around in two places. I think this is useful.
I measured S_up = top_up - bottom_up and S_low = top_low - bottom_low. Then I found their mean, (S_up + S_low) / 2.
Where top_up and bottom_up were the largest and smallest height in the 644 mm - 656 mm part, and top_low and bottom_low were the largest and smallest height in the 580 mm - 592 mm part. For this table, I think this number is 15.4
